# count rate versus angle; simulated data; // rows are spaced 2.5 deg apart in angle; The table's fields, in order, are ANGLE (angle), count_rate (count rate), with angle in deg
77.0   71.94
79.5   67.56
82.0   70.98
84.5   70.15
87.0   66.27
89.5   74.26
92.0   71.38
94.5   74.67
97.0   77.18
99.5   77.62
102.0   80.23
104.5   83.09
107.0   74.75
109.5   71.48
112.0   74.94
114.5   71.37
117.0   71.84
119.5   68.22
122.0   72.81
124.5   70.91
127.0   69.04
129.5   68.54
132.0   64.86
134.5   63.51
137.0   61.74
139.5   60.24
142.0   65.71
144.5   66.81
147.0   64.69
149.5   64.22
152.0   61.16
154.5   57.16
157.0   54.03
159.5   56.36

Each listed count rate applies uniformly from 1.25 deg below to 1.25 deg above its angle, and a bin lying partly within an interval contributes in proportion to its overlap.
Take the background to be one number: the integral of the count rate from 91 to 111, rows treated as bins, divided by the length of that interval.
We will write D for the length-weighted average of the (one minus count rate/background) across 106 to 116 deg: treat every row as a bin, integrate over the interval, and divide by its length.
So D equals 0.04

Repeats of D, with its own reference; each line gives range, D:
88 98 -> 0.03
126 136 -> 0.13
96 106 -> -0.04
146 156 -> 0.19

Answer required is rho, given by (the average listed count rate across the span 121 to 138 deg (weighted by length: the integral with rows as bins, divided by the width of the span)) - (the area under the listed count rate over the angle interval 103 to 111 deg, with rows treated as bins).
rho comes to -545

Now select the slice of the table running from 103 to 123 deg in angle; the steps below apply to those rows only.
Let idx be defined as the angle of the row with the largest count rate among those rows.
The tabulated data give 104.5 deg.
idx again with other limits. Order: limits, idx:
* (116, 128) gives 122.0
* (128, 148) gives 129.5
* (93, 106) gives 104.5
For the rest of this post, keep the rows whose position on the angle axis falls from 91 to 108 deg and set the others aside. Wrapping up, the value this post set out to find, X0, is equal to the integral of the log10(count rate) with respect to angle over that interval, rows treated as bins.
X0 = 32.1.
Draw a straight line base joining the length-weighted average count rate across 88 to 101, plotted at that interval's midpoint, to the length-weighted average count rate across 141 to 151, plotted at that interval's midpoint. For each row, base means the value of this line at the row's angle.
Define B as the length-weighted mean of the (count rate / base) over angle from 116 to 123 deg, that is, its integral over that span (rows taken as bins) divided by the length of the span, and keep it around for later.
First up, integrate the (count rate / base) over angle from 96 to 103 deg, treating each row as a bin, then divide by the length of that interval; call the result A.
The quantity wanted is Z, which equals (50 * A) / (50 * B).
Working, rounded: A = 1.06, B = 1.01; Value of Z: 1.05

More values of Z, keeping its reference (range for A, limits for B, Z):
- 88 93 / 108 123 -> 0.95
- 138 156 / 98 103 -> 0.90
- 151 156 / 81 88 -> 1.02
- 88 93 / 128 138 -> 1.00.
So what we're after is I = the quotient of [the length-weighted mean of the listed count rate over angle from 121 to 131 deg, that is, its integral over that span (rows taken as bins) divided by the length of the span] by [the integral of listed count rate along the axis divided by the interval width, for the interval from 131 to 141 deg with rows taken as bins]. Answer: 1.12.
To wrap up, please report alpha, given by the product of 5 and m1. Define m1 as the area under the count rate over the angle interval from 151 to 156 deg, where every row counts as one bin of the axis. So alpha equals 1470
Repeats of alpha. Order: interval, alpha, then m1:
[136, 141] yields 1530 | 306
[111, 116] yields 1825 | 365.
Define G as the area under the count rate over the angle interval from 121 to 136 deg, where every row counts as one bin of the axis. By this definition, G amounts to 1021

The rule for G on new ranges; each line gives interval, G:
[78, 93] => 1052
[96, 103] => 548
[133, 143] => 628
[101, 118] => 1281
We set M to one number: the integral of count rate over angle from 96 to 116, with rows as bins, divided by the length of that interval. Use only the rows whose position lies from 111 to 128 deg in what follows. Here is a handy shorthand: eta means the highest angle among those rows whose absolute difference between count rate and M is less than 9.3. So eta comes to 127.0 deg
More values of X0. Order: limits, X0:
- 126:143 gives 30.8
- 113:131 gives 33.3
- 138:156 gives 32.3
